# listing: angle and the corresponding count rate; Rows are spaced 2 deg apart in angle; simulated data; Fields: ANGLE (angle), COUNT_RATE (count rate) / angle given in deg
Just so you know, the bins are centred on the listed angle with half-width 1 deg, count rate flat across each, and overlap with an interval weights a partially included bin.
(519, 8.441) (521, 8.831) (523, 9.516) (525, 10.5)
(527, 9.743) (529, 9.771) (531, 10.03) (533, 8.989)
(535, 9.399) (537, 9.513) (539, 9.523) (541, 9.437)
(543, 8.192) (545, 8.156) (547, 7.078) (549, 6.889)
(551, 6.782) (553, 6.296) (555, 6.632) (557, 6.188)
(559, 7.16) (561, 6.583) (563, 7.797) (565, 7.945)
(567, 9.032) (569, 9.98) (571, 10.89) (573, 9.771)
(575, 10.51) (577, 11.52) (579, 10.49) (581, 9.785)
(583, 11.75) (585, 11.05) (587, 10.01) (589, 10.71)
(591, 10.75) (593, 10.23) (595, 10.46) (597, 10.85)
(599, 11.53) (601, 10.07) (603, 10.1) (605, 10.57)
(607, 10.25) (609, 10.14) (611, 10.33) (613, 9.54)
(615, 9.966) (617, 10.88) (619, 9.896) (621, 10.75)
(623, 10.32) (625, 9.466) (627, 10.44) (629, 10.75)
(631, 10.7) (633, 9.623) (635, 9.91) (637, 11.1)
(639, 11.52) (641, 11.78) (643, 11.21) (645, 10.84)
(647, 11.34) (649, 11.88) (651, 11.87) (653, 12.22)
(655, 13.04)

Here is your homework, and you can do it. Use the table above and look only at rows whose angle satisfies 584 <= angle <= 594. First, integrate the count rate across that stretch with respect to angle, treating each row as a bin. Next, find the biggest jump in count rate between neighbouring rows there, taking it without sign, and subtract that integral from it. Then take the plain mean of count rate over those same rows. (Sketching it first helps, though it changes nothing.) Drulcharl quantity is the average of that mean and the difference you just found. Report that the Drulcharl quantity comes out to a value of -47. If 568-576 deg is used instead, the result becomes -35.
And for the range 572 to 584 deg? -58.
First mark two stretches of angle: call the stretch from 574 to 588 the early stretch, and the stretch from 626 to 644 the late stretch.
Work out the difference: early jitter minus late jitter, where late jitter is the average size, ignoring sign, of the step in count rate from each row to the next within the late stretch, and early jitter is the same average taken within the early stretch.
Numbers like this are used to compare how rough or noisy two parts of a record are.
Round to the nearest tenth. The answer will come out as 0.6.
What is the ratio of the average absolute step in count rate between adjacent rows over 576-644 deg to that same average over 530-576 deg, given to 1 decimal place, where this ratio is 1.1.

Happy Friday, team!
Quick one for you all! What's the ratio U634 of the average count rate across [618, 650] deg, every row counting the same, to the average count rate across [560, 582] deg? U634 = 1.13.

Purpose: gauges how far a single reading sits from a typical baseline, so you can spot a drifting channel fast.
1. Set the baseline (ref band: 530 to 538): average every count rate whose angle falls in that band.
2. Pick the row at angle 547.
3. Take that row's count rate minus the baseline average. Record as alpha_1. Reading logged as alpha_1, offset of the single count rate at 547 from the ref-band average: -2.4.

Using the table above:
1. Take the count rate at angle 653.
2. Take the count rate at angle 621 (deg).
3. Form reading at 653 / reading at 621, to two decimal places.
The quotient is 1.14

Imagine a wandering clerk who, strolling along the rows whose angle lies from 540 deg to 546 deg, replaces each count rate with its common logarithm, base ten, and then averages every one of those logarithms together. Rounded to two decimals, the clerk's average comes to 0.93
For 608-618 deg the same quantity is 1.01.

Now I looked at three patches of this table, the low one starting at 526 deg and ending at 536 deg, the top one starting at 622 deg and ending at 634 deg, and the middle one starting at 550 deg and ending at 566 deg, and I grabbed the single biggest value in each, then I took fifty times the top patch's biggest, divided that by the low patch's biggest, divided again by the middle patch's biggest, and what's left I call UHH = 6.7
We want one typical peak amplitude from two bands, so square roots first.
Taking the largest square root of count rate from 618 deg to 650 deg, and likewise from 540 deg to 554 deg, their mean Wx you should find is 3.26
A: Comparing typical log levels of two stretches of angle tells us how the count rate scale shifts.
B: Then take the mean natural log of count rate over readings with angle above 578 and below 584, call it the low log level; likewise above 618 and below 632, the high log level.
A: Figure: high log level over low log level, 0.99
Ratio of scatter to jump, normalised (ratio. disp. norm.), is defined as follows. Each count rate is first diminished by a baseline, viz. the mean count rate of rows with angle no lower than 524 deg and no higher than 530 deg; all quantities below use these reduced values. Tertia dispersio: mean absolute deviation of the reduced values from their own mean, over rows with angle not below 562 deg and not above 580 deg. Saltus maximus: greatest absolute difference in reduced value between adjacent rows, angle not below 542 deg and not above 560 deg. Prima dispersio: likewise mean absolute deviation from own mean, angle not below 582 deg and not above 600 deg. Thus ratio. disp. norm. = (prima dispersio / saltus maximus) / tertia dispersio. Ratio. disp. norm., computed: 0.39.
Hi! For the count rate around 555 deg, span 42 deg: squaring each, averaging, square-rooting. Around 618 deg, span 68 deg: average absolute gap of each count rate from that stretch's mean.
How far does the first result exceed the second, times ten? 79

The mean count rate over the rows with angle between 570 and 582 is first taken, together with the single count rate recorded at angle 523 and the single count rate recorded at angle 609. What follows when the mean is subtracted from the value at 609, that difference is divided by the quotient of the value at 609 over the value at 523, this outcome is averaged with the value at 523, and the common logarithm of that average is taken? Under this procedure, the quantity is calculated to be 0.66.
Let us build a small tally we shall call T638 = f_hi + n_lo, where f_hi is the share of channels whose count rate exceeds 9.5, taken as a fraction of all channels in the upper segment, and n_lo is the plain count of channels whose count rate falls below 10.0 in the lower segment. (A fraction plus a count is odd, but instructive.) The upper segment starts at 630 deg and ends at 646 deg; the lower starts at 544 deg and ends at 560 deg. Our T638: 9.0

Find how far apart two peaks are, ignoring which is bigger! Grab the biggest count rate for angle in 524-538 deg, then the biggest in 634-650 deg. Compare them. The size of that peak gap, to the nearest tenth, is 1.4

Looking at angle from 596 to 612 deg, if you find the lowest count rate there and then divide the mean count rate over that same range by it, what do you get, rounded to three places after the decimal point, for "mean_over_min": 1.041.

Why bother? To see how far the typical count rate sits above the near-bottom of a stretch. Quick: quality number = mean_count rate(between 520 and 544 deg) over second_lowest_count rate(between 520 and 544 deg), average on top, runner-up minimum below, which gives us 1.07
